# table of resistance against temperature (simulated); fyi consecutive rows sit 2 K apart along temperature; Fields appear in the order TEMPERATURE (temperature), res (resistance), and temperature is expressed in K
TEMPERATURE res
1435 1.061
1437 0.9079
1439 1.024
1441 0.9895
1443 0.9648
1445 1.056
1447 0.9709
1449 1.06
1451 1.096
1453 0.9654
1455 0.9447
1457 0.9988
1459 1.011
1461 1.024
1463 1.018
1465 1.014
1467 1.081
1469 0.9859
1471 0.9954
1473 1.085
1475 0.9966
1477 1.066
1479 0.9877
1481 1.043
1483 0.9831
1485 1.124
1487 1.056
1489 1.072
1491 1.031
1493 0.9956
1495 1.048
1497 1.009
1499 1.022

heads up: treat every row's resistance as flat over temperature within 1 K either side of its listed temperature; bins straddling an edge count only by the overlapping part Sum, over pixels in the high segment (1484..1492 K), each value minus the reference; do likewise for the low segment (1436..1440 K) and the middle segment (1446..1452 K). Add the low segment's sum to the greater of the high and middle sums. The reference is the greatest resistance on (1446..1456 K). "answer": -0.36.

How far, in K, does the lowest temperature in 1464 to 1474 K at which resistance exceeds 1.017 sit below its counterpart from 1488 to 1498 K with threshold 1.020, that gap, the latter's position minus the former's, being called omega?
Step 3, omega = 22 K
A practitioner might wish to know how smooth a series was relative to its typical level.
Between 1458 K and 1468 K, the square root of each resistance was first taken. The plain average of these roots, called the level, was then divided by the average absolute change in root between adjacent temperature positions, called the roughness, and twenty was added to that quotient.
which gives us 112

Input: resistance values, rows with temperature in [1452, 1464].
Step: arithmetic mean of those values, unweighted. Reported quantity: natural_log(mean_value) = -0.006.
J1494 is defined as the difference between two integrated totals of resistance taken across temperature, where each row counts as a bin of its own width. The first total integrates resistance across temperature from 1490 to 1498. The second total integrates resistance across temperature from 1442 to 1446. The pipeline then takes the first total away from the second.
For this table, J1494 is -4.1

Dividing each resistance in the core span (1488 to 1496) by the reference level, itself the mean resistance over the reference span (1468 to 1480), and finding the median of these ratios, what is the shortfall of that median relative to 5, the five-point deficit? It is 3.98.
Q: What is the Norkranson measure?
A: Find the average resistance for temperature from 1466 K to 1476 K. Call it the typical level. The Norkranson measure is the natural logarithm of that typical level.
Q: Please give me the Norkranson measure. 0.028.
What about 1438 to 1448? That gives 0.001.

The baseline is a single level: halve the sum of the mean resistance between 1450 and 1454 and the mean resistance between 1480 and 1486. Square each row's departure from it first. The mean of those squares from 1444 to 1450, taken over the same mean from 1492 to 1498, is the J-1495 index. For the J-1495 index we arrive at 1.8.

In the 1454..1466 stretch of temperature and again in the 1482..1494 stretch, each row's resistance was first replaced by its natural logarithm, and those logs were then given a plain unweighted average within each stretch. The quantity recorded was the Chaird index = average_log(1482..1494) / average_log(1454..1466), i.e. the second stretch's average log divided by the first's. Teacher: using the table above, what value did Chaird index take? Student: 30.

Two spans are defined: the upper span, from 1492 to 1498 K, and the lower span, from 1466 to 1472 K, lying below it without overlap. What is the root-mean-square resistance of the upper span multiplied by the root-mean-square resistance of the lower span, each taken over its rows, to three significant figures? 1.04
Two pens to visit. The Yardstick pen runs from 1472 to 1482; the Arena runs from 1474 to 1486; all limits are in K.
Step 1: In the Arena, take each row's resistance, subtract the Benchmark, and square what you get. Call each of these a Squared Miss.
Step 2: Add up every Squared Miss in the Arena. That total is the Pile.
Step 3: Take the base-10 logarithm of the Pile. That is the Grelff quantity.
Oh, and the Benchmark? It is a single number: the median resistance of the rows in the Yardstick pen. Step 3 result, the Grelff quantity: -1.80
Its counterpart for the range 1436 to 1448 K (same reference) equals -1.48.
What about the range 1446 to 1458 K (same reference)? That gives -1.59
